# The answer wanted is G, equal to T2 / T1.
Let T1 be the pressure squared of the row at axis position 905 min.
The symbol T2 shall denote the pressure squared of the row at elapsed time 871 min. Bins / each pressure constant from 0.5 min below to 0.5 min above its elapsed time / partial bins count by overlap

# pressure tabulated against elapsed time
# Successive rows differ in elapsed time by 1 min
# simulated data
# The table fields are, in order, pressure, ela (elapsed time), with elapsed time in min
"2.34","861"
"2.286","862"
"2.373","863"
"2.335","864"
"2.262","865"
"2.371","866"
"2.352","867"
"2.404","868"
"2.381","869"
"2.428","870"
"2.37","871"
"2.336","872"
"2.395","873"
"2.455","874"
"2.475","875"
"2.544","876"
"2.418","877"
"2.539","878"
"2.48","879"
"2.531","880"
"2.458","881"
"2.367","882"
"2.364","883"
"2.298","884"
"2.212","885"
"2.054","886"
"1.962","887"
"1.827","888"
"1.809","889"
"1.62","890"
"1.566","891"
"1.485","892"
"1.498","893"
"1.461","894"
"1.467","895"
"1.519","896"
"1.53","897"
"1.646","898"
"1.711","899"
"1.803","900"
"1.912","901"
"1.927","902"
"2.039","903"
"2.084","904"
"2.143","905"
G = 1.2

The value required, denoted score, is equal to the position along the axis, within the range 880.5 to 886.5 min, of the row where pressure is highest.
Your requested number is 881 min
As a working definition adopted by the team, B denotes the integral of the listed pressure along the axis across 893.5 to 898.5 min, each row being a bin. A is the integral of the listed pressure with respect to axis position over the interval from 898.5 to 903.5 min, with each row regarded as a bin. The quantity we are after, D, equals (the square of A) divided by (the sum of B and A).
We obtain 5.2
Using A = 9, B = 7.6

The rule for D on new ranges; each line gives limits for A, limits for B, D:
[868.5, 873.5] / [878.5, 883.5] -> 5.9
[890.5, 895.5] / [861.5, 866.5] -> 2.9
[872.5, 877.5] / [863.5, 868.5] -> 6.3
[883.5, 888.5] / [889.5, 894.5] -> 6.0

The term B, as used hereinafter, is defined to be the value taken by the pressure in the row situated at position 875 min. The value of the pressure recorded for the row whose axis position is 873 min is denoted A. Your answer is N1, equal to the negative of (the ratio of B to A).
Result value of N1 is -1.03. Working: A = 2.395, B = 2.475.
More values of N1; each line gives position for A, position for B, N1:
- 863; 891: -0.66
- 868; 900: -0.75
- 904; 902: -0.92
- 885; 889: -0.82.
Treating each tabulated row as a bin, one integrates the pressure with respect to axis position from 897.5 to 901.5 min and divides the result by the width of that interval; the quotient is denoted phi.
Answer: 1.77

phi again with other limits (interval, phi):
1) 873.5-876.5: 2.49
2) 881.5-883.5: 2.37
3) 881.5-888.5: 2.15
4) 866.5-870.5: 2.39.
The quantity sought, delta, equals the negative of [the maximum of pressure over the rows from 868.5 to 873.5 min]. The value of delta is -2.43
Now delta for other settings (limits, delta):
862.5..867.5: -2.37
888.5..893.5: -1.81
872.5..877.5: -2.54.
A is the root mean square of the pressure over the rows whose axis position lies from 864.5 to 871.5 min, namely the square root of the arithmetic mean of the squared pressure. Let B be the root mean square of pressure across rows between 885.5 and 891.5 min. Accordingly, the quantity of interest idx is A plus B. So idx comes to 4.2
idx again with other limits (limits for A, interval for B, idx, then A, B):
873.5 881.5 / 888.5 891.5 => 4.2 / 2.49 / 1.7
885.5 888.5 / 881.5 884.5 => 4.3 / 1.95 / 2.3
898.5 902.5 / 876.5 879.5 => 4.3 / 1.84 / 2.5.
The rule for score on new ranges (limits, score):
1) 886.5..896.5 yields 887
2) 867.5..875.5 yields 875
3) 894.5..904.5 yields 904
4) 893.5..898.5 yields 898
